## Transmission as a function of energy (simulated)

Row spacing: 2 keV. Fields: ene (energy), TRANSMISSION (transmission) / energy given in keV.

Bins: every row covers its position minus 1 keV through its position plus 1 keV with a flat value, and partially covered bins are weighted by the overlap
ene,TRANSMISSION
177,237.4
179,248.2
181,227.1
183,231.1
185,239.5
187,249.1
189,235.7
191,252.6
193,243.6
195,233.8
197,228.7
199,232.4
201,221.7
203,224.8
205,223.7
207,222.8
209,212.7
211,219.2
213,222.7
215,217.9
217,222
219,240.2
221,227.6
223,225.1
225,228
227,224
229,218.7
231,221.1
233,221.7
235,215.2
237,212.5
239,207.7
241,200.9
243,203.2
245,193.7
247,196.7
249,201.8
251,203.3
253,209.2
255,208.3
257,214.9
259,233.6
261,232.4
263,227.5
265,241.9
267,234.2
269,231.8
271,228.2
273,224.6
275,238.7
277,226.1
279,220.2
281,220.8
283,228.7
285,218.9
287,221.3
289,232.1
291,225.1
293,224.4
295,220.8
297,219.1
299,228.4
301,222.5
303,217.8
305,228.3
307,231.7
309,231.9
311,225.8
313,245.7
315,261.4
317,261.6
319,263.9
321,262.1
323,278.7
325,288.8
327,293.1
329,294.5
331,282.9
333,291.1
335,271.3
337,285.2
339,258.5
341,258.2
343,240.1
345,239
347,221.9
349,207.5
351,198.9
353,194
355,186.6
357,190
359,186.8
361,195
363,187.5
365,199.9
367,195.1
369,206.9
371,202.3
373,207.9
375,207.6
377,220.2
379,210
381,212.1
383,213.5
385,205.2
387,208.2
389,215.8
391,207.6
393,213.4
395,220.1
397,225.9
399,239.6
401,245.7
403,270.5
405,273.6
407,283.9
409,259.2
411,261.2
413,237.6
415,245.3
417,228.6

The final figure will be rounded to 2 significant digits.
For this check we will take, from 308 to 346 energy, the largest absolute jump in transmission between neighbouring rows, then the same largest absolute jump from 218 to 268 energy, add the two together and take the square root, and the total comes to 6.7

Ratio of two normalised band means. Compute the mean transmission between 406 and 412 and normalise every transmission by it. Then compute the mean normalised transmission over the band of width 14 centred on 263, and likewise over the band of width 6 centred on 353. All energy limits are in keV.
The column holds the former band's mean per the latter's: 1.195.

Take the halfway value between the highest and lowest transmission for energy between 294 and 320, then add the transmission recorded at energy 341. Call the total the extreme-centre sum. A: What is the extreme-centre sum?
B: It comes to 499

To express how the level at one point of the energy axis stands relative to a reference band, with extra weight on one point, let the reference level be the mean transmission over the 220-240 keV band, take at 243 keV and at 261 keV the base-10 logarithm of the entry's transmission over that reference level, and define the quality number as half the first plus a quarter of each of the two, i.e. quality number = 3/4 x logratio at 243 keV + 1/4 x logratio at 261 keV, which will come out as -0.020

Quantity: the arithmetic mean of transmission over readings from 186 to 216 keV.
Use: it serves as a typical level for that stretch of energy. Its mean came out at 229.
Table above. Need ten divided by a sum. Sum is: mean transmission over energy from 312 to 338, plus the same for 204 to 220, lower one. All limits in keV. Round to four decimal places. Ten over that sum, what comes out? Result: 0.0201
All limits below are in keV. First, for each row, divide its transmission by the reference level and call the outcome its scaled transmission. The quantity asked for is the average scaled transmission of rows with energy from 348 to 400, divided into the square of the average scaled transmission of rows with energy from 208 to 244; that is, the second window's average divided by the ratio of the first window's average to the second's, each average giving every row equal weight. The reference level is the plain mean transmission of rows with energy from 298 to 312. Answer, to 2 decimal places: 1.03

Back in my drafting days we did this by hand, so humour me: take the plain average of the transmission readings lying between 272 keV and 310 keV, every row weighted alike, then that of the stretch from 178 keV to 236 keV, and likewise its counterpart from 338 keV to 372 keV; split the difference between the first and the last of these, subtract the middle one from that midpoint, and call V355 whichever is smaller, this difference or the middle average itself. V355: -11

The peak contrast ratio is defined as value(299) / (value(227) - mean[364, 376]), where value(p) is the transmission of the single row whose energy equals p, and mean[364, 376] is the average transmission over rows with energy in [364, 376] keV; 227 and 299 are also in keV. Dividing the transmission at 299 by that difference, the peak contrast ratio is 11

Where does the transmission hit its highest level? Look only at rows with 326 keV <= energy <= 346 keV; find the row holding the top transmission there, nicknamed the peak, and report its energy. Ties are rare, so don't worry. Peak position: 329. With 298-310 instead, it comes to 309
